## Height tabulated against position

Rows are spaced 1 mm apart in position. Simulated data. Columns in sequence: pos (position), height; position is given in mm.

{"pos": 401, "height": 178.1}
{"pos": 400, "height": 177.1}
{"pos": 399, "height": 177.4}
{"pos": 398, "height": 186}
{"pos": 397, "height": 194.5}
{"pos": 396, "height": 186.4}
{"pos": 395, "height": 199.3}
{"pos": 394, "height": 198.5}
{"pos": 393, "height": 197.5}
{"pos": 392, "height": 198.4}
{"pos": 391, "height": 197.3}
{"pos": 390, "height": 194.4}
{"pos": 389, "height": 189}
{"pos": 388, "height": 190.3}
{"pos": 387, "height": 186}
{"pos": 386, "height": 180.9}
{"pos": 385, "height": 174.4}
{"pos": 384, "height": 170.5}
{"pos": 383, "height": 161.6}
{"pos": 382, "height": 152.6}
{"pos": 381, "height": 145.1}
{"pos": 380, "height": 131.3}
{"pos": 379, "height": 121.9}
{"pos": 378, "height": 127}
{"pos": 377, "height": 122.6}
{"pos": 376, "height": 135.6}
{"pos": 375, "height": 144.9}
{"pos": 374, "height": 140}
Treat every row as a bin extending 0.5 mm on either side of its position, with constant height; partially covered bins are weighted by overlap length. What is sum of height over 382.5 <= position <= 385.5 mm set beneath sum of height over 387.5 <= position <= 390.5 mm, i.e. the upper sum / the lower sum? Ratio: 1.13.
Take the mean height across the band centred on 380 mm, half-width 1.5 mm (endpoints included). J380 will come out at 133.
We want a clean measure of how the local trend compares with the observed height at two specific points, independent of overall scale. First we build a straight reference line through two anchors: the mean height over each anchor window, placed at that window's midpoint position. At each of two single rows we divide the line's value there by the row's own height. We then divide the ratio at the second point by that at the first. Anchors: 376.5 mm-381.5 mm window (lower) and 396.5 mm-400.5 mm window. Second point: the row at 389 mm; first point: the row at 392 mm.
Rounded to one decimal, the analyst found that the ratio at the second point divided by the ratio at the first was 1.0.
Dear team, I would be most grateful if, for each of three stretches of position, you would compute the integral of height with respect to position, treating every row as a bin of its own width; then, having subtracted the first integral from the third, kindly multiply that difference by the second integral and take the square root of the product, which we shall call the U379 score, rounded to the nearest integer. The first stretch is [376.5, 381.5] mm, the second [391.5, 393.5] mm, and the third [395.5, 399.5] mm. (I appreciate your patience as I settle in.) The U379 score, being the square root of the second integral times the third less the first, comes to 195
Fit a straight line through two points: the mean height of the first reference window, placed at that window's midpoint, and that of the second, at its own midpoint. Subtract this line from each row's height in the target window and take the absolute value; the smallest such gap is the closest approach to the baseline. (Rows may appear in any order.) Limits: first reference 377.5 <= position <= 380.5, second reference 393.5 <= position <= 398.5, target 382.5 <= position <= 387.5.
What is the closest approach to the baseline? 19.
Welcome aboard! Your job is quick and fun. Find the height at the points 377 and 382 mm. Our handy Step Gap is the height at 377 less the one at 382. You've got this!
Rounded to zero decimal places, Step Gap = -30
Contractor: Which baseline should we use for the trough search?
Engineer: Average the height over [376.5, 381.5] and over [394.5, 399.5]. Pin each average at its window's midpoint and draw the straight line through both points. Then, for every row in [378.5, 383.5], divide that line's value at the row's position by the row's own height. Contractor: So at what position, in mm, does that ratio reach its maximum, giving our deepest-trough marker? 379 mm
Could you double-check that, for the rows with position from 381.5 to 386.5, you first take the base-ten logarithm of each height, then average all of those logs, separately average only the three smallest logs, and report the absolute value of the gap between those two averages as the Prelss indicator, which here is 0.017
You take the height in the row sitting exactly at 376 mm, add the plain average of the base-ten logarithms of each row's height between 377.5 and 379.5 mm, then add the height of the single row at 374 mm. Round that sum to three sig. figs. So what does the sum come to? 278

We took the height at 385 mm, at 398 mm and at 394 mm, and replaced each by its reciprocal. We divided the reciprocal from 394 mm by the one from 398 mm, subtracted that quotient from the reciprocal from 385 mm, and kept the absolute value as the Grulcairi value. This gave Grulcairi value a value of 0.93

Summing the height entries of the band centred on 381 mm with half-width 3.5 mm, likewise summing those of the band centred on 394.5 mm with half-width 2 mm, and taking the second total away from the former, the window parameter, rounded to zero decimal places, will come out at 228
